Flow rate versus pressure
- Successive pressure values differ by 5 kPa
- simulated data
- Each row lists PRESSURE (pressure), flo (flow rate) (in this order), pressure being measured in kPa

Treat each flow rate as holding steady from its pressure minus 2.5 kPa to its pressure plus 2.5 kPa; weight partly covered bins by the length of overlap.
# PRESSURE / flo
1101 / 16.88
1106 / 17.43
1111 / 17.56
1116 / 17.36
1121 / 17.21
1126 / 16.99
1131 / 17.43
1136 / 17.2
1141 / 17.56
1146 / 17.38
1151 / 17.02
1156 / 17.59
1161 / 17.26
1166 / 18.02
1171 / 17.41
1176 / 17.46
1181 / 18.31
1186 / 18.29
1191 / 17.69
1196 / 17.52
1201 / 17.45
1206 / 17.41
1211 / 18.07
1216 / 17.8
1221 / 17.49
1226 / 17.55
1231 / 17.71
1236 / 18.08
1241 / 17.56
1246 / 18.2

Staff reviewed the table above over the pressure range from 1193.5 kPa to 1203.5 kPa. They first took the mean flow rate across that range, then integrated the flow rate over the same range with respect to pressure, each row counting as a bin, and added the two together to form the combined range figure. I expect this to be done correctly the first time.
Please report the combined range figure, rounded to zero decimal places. 192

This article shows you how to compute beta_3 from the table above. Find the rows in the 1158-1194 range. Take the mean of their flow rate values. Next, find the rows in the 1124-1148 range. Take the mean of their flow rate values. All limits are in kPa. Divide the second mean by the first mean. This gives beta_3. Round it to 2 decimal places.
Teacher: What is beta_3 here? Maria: 0.97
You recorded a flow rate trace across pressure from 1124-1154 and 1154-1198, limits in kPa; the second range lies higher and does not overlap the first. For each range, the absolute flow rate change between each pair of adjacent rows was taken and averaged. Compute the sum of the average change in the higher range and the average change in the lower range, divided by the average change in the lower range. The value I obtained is 2.3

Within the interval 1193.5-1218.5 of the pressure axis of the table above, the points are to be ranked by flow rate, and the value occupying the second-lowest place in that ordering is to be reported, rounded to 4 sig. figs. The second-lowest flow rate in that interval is 17.45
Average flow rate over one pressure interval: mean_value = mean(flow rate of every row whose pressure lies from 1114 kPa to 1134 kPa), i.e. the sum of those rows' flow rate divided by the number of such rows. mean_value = 17.2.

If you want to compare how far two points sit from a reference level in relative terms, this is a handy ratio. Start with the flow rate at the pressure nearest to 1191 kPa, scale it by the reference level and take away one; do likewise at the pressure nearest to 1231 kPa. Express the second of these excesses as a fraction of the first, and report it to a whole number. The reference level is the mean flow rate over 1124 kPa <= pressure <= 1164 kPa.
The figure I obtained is 1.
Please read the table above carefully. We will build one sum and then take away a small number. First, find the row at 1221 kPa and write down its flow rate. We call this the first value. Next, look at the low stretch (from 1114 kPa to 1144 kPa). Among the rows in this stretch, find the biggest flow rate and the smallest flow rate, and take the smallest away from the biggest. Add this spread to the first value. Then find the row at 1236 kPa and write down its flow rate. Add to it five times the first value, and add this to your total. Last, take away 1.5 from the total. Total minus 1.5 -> 122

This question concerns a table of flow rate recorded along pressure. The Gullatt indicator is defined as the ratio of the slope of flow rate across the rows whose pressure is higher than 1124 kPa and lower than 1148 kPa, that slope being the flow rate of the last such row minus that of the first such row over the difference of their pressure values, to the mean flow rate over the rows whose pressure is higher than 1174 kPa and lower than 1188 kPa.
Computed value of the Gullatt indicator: 0.0011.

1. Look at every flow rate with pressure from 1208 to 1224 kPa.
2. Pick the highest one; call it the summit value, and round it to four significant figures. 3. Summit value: 18.07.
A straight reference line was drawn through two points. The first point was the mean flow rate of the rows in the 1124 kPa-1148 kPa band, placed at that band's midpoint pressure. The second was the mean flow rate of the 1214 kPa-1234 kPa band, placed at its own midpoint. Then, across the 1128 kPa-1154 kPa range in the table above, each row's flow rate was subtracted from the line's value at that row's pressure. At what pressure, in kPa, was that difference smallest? 1141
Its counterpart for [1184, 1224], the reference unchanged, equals 1186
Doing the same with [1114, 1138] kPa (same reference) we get 1131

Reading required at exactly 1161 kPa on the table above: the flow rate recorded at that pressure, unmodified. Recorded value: 17.26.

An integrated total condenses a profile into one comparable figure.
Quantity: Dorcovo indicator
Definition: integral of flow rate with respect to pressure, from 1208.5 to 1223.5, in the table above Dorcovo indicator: 267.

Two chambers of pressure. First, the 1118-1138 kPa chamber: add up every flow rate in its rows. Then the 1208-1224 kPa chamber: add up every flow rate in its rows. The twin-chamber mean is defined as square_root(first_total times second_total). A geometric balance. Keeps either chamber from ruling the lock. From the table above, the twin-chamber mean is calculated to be 61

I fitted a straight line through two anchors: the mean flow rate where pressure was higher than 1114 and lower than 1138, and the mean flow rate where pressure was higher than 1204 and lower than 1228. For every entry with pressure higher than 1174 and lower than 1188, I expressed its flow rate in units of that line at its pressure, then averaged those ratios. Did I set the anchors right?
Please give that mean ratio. 1.03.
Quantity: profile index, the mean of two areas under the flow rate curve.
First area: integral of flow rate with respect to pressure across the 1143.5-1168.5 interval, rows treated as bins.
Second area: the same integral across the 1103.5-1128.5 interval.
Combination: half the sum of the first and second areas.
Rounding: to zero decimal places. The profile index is 435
